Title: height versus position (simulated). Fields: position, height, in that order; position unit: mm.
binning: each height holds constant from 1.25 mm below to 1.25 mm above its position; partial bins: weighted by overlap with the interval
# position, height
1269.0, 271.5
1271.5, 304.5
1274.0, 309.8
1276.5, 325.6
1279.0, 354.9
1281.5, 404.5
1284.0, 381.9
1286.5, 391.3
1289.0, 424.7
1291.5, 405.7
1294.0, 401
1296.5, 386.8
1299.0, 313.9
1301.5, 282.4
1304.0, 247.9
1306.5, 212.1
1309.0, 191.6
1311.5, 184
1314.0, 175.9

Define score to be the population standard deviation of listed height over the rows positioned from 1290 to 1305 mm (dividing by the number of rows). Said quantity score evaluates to 62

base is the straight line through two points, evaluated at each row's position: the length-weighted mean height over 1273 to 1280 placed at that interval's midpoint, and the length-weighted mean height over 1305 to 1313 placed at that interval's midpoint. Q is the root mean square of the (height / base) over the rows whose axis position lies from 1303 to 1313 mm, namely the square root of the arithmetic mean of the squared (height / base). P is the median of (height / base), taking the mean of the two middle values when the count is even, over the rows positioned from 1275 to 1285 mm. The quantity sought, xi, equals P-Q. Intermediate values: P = 1.19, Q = 1.03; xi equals 0.2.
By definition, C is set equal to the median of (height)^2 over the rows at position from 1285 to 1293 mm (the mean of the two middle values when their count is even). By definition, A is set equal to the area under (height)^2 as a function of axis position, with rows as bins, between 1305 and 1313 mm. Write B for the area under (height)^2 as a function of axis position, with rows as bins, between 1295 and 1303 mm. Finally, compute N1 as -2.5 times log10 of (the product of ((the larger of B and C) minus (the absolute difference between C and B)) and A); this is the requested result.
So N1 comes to -26.8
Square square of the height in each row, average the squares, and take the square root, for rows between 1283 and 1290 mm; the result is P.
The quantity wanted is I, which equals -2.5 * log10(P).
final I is -13.0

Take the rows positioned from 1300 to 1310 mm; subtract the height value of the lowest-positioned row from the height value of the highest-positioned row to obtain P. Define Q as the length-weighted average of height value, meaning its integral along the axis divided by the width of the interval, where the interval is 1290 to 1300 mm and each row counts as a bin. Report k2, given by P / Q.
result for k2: -0.24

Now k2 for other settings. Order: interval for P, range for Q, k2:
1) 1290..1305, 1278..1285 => -0.41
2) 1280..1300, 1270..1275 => -0.30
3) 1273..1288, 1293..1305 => 0.25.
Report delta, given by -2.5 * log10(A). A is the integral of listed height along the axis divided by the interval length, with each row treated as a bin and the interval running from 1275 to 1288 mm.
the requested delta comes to -6.42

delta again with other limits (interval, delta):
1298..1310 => -5.99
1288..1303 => -6.41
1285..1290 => -6.52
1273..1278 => -6.26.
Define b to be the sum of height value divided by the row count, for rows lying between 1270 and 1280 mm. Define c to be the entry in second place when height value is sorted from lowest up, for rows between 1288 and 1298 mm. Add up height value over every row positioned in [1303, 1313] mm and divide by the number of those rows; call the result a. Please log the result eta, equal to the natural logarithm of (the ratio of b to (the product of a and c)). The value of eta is -5.56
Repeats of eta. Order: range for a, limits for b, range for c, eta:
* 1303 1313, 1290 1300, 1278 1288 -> -5.36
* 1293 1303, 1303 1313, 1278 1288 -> -6.45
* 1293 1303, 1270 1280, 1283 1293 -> -6.04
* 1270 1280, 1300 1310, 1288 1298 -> -6.32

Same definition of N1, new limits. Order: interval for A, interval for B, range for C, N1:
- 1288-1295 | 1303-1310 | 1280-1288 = -28.1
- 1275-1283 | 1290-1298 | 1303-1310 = -26.7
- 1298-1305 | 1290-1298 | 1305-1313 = -25.8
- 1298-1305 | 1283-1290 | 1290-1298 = -27.4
